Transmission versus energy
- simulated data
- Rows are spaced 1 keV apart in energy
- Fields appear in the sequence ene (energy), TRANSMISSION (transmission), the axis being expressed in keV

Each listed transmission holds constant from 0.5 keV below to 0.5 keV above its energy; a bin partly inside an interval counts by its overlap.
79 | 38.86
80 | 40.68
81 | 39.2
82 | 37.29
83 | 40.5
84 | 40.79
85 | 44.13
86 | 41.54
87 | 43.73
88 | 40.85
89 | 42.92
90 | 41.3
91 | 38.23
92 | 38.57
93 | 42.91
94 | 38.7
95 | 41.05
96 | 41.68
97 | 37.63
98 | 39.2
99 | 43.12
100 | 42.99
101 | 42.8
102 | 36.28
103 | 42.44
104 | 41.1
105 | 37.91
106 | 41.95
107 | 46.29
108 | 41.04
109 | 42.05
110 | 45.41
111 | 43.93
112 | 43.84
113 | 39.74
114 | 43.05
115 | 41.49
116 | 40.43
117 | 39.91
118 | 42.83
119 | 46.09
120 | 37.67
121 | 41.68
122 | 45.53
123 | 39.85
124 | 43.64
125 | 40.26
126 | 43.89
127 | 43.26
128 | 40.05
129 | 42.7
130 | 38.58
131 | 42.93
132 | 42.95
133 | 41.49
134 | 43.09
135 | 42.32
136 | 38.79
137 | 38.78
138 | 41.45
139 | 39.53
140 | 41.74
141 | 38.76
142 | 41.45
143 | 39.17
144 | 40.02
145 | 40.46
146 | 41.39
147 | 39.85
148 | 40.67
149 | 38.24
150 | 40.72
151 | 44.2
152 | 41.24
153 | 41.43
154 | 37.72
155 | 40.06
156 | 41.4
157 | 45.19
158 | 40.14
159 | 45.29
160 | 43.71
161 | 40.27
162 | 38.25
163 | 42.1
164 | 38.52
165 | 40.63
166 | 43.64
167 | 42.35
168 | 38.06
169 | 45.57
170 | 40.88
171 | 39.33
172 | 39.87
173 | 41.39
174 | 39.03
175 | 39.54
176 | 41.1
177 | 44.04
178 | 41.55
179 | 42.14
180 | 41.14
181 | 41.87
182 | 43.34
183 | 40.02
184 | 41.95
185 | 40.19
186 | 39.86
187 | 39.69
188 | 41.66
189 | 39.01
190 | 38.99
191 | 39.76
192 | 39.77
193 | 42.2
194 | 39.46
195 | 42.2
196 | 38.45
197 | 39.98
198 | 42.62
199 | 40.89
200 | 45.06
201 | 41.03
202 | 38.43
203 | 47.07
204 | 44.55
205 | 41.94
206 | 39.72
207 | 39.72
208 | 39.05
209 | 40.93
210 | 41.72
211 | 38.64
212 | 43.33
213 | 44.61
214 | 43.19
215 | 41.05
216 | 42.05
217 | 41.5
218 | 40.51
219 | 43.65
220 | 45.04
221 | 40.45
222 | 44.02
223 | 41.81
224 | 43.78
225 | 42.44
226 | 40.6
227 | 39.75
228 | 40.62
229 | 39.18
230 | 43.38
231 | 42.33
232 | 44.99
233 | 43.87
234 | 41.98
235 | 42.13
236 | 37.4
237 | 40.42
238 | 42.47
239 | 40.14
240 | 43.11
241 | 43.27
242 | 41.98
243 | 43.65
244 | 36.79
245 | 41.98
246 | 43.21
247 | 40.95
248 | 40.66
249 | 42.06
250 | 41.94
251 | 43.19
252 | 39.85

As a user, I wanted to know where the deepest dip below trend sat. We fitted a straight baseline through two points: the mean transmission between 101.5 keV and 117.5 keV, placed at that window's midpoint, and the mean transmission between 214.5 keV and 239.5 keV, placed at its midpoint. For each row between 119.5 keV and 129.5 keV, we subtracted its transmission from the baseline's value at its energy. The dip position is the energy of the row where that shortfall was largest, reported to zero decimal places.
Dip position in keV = 120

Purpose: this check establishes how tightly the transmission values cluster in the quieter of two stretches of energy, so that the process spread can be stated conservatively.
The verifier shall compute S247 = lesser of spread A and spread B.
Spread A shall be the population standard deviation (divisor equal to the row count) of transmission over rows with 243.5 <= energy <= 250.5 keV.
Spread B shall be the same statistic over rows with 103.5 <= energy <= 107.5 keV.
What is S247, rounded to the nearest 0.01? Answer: 1.91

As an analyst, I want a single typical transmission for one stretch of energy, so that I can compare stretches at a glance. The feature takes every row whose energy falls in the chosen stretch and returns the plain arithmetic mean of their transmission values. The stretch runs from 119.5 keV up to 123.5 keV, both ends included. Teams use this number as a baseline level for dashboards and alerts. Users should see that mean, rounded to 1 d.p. 41.2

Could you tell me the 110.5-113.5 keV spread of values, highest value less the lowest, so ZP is 4.2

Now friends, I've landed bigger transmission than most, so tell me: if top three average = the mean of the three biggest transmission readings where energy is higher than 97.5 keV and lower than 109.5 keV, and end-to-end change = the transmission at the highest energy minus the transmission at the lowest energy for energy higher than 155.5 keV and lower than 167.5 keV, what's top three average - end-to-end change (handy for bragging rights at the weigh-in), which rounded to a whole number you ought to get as 43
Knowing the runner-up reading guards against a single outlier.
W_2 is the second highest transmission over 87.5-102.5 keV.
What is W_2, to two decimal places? 42.99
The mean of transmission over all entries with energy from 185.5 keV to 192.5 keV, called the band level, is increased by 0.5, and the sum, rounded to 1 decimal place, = 40.3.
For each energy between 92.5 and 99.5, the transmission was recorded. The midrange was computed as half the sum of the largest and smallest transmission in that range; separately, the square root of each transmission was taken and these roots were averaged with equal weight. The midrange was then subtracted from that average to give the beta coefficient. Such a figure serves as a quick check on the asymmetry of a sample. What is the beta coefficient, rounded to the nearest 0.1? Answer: -34.0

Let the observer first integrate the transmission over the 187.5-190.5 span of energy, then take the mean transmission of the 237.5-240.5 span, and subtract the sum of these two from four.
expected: -157.6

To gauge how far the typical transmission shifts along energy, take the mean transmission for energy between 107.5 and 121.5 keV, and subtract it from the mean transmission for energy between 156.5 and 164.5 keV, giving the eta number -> -0.4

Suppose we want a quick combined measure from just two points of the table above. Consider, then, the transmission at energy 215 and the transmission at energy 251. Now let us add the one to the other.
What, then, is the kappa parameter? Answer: 84.2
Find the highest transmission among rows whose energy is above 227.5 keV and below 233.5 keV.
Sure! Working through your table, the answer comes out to 44.99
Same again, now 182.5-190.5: 41.95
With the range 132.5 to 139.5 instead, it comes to 43.09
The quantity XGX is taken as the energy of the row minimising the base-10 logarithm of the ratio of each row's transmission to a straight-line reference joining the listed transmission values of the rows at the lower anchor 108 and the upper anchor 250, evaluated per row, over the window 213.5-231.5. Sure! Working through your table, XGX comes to 229 keV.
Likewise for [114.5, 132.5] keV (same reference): 120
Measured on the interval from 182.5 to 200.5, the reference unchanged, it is 196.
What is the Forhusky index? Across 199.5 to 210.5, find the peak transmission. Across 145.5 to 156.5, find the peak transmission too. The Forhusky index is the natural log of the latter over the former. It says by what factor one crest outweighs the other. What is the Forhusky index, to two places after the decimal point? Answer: -0.06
